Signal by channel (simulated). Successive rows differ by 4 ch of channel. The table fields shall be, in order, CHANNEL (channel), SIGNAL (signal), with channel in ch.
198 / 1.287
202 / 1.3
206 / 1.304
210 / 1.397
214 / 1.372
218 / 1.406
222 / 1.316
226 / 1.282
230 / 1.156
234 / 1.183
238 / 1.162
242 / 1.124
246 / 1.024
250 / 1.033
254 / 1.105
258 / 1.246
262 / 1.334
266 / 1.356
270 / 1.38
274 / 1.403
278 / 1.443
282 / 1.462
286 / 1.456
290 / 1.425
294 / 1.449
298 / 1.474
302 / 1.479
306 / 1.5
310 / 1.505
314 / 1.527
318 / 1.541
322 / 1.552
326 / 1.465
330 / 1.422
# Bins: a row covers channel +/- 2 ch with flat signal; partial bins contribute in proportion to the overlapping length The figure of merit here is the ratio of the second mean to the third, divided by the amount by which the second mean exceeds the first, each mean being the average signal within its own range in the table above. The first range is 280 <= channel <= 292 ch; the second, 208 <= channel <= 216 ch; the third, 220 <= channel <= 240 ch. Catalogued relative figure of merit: -18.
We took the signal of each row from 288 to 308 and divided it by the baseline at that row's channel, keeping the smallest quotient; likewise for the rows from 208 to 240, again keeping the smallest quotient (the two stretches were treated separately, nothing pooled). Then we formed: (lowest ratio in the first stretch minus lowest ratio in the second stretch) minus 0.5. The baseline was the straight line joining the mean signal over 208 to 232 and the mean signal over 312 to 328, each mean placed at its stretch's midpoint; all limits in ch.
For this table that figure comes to -0.38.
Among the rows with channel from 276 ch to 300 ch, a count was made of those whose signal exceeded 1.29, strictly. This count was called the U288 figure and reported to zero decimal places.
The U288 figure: 6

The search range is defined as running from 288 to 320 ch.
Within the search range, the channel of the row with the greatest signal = 318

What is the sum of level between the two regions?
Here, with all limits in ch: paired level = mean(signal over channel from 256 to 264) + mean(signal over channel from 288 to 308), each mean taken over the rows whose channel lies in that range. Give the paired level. 2.76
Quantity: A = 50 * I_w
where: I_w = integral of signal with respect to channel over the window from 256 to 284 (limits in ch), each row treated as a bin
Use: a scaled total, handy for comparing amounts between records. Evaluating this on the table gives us 1925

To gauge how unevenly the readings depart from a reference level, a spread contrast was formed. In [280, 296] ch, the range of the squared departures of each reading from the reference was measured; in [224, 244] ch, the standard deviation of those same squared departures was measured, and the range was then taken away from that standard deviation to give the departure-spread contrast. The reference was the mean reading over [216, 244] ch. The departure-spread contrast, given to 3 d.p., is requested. -0.012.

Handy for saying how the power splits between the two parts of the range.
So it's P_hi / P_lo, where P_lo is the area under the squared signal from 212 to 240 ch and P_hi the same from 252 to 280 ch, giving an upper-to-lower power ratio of 1.1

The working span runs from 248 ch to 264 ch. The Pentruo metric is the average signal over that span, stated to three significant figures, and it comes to 1.18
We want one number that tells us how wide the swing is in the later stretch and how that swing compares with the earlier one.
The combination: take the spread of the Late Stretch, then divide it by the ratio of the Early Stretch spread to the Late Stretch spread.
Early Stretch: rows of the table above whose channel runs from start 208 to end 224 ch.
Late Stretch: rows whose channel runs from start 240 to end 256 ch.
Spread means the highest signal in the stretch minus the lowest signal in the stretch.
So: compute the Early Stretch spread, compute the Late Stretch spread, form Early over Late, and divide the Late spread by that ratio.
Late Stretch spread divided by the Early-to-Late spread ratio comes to 0.111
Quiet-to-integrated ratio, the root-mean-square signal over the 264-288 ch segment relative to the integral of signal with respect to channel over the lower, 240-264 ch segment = 0.052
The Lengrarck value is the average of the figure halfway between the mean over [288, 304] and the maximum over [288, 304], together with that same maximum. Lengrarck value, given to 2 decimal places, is 1.47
